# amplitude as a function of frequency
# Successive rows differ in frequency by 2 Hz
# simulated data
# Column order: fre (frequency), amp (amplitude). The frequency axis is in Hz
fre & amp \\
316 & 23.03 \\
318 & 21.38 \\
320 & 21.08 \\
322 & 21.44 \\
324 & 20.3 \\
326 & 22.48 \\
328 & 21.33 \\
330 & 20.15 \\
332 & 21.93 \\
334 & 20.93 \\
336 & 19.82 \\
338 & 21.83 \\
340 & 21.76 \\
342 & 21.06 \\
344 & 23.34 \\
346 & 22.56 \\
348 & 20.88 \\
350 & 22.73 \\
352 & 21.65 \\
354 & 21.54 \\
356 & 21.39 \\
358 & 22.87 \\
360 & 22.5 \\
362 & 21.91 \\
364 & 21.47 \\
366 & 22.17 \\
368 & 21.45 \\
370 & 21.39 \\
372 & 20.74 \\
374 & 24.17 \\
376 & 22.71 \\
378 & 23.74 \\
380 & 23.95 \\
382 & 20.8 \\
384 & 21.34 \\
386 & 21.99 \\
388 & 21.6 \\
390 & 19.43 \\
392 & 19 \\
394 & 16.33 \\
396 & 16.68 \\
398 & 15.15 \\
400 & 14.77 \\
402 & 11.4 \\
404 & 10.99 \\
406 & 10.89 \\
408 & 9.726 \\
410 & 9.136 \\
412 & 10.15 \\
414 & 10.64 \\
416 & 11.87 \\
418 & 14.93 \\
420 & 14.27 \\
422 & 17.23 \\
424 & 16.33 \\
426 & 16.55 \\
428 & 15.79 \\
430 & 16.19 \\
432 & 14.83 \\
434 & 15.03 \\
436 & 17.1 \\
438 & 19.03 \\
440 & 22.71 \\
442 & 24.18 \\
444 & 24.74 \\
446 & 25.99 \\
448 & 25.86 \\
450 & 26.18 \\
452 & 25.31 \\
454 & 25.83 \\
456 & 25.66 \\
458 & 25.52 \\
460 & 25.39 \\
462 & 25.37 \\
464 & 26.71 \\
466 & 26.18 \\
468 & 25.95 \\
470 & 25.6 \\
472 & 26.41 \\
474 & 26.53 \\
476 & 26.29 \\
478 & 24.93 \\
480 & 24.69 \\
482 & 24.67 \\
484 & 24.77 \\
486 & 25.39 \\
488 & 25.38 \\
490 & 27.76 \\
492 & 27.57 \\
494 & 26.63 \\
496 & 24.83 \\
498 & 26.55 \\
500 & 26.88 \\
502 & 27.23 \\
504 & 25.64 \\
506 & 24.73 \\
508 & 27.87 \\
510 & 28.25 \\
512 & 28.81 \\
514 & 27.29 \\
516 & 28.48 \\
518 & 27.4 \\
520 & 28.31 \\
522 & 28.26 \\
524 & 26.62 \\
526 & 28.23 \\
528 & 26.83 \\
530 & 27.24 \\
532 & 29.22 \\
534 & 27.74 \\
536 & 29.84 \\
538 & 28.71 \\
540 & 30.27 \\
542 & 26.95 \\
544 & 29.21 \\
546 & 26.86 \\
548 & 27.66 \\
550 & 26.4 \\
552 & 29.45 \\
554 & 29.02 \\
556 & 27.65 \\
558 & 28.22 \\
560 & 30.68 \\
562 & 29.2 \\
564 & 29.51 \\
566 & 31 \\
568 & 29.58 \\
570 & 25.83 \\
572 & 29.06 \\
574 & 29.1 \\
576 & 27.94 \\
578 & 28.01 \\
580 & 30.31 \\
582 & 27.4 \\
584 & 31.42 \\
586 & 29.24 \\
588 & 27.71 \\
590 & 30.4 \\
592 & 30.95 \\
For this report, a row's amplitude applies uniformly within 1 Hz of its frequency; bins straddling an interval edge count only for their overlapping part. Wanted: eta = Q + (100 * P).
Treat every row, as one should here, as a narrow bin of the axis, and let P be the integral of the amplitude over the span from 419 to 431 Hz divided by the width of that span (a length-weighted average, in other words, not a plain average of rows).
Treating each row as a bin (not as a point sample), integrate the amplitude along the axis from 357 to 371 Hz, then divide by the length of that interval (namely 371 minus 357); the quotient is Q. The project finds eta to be 1628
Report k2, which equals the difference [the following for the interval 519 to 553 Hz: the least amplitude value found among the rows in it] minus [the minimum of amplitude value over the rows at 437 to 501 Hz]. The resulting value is 7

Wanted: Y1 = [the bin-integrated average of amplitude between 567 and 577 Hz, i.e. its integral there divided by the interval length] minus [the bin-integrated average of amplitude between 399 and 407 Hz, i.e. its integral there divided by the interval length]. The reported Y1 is 16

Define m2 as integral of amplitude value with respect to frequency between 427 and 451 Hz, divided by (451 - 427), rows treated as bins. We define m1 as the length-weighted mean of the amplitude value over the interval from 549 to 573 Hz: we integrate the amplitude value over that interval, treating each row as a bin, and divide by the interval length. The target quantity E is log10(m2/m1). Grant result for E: -0.14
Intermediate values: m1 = 28.8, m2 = 21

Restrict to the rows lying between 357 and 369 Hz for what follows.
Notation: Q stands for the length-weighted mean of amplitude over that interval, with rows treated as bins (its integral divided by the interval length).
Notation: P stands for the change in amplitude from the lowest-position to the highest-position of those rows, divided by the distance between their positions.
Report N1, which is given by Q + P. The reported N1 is 22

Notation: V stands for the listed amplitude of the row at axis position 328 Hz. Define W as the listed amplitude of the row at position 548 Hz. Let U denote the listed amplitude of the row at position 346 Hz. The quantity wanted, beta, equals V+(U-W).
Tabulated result 16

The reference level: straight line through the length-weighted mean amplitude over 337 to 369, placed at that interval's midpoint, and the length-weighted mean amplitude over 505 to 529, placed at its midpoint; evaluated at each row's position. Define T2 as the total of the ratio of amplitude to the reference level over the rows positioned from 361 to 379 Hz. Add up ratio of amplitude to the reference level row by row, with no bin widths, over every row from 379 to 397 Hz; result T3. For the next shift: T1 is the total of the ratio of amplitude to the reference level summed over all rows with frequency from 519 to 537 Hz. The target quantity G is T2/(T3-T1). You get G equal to -7.5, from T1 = 9.0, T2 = 8.86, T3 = 7.8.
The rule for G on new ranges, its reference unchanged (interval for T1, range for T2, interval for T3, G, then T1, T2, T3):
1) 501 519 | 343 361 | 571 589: -38.0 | 9.0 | 9.10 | 8.7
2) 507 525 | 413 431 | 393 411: -1.3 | 9.1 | 5.50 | 4.9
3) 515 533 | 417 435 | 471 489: -19.3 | 9.0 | 5.77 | 8.7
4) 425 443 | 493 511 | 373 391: 4.0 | 6.5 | 8.81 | 8.7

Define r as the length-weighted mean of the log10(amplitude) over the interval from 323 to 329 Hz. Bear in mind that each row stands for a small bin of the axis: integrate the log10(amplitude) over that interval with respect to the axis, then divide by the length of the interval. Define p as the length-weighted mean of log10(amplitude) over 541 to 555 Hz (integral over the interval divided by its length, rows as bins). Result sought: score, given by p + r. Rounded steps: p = 1.45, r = 1.33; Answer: 2.78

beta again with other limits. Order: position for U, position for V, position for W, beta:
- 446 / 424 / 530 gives 15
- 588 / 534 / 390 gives 36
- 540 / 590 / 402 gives 49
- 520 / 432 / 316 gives 20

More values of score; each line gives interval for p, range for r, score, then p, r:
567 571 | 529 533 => 2.89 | 1.44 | 1.45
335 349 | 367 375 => 2.67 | 1.33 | 1.34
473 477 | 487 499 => 2.84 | 1.42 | 1.42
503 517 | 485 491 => 2.85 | 1.44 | 1.42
